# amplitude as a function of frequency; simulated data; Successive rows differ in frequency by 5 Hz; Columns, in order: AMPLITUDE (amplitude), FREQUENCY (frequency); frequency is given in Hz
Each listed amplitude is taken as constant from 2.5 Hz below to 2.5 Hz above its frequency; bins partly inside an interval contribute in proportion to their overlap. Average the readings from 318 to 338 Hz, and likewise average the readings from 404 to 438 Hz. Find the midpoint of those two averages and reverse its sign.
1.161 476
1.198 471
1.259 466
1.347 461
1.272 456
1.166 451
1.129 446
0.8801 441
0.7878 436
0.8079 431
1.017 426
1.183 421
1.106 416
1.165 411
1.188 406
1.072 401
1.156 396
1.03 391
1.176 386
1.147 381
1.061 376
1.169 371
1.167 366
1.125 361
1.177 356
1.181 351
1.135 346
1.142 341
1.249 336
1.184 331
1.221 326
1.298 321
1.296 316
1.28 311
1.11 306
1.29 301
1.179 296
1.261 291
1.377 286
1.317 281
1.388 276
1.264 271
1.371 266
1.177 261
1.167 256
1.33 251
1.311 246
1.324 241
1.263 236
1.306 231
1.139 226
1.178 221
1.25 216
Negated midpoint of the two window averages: -1.14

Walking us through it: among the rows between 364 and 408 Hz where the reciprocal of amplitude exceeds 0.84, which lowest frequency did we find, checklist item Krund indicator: 366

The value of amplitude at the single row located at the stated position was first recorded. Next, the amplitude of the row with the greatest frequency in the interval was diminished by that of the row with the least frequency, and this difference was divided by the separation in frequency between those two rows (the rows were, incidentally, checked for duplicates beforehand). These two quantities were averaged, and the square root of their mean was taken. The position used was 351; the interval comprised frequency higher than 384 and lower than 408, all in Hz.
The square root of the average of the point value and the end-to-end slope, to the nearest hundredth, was 0.77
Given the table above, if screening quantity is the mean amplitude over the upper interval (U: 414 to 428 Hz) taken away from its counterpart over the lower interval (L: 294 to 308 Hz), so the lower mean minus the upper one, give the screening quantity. 0.1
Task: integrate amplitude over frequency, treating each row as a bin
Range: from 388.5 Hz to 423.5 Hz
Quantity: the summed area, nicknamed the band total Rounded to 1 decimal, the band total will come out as 39.5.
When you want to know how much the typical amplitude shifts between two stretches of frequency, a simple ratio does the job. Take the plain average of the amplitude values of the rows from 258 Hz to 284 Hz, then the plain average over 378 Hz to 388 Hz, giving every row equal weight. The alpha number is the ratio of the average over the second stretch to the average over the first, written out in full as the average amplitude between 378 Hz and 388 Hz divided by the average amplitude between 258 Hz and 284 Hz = 0.89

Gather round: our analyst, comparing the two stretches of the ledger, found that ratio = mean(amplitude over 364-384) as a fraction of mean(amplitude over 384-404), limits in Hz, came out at 1.02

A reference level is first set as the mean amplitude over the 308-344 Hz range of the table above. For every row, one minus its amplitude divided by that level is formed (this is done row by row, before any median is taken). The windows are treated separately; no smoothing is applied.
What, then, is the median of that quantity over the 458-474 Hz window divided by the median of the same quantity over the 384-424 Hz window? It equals -0.3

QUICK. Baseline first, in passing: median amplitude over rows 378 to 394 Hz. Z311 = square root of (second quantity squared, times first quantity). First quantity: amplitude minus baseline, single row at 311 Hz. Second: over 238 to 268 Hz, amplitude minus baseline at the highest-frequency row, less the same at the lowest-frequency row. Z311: 0.02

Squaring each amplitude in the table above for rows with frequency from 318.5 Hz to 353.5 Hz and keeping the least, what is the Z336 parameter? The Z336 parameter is 1.29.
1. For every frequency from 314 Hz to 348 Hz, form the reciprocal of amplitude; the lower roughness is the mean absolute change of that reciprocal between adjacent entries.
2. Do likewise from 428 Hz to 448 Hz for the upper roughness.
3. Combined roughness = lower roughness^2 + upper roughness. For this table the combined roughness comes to 0.140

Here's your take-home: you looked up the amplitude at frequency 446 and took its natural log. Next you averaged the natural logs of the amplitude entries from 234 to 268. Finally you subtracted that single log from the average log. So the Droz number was 0.12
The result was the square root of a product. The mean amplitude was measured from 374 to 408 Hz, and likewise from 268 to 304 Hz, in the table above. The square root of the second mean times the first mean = 1.20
